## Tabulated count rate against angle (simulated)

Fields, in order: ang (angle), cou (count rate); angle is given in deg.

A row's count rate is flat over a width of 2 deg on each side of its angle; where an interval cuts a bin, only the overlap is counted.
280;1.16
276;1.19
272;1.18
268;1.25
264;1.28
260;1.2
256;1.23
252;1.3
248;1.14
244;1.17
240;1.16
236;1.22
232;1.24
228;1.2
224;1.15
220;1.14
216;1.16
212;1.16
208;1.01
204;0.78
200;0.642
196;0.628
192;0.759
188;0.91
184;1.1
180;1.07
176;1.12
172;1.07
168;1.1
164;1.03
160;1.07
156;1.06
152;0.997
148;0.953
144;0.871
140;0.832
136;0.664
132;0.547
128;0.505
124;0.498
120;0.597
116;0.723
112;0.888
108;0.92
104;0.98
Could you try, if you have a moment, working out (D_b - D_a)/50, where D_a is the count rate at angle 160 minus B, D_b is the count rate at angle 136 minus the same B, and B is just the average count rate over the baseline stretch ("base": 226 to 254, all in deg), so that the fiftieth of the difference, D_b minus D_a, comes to -0.008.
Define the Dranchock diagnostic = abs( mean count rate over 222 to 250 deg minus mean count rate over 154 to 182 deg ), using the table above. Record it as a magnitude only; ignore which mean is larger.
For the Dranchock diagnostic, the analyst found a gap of 0.11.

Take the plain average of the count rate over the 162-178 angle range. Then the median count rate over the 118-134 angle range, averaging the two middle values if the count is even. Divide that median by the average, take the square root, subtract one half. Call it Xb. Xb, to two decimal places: 0.20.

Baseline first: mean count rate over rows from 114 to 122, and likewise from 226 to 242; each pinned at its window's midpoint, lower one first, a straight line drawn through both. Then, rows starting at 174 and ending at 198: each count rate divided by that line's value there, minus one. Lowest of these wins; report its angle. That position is 196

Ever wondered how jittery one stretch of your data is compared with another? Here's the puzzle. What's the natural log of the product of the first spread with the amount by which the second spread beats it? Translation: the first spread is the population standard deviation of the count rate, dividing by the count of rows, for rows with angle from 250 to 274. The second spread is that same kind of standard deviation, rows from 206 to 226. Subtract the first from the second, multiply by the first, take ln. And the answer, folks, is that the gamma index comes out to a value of -7.3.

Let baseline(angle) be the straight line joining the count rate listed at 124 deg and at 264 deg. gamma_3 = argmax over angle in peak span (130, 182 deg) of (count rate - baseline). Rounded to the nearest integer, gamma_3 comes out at 156 deg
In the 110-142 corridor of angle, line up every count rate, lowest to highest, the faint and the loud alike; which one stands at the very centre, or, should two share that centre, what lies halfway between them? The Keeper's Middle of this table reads 0.63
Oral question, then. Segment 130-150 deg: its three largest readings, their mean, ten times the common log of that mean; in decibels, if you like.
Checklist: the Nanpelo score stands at -0.53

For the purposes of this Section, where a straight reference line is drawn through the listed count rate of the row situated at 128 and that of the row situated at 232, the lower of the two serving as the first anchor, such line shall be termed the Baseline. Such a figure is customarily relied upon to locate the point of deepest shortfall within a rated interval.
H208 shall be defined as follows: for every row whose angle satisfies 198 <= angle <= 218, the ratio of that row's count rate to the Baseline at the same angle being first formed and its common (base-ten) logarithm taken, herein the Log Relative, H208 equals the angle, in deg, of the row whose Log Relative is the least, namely 200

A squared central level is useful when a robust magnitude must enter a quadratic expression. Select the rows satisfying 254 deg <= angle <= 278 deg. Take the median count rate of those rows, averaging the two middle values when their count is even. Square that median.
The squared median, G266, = 1.5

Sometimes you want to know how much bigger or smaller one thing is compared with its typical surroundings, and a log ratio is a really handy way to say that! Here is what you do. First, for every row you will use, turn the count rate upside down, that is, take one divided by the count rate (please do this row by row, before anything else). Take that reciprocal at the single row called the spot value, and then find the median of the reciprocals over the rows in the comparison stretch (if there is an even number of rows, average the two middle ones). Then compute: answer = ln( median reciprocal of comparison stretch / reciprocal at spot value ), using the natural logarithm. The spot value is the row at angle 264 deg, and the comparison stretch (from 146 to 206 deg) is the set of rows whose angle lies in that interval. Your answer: 0.22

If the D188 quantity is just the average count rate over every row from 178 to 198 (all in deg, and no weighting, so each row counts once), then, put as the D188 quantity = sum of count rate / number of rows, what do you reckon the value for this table 0.89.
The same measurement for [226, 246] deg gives 1.20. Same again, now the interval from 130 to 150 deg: 0.77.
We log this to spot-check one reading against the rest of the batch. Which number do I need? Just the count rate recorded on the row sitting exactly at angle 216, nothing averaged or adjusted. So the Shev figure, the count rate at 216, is 1.16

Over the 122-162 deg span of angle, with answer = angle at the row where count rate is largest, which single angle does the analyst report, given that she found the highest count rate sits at 160 deg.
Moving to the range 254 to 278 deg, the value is 264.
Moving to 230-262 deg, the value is 252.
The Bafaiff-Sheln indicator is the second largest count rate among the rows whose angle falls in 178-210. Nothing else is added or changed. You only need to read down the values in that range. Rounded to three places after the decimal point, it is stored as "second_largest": 1.070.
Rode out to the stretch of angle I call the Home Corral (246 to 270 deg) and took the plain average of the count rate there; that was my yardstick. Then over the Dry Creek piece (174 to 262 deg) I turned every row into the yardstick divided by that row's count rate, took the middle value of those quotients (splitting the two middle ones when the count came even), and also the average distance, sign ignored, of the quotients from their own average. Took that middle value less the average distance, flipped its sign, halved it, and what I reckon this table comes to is -0.43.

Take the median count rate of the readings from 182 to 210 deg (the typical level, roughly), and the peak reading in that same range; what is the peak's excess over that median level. 0.32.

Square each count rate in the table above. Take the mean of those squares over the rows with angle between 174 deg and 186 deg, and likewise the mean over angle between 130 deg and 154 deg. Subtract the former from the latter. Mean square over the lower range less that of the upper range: -0.5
